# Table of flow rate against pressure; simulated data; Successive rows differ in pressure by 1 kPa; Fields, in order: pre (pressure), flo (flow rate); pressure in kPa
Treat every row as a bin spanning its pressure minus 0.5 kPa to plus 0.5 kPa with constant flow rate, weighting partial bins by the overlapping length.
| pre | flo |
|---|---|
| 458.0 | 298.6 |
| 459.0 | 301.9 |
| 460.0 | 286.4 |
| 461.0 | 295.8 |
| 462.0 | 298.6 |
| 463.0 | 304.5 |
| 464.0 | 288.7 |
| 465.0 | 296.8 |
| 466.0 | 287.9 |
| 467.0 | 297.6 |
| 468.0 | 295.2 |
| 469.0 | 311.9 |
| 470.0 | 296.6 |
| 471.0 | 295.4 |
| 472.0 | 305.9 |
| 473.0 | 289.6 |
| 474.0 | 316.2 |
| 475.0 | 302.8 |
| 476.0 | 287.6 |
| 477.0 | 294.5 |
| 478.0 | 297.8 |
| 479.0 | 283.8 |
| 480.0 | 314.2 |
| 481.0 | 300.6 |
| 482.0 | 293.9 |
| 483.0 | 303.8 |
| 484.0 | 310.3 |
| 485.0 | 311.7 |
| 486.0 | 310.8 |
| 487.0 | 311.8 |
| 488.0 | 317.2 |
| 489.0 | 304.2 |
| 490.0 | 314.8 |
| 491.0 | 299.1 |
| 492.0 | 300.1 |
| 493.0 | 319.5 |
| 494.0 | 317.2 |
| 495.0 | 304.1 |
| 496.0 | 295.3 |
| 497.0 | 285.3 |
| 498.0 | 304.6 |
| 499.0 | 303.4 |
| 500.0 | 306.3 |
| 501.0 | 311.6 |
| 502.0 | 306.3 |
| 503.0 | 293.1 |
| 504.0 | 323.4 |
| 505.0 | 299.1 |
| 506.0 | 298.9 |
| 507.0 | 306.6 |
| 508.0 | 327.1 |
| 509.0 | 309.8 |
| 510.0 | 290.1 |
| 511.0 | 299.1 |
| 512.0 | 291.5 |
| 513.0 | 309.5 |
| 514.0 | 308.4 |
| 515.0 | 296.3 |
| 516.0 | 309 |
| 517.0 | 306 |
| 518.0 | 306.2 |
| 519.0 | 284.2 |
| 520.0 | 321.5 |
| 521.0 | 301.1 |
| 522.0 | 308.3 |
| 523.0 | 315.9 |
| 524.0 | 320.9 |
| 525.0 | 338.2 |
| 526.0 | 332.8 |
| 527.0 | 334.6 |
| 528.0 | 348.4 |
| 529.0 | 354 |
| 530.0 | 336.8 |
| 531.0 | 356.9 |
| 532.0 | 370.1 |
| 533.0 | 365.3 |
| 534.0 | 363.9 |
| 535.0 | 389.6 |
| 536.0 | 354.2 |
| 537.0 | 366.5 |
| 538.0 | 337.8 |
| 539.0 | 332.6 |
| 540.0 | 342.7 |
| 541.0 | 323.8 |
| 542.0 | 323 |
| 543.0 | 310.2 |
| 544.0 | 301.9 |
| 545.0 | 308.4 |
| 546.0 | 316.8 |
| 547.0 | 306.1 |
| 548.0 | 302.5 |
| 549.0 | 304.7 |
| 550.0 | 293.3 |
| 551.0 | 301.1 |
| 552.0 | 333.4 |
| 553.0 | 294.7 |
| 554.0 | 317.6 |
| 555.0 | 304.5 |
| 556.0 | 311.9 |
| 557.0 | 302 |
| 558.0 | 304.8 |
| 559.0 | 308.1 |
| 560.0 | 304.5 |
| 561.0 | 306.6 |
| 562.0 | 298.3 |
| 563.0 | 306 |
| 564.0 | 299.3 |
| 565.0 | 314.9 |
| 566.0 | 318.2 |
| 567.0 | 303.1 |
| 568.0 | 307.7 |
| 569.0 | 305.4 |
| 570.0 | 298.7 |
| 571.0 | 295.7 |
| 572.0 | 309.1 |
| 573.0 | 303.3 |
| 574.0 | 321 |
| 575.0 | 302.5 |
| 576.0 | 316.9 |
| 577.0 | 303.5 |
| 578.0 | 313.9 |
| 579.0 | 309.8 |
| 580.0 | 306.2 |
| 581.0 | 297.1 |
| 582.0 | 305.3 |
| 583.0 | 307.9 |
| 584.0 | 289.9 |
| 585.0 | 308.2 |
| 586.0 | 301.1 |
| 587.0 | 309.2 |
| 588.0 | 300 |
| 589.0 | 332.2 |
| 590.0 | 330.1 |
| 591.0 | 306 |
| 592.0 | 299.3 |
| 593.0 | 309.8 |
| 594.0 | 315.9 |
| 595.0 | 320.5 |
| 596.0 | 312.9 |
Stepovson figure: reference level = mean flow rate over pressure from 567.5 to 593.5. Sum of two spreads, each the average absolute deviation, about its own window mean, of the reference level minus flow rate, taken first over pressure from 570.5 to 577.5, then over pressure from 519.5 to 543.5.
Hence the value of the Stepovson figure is 25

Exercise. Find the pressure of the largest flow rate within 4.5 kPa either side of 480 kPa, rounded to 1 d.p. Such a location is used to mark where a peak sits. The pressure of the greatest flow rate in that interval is 480.0 kPa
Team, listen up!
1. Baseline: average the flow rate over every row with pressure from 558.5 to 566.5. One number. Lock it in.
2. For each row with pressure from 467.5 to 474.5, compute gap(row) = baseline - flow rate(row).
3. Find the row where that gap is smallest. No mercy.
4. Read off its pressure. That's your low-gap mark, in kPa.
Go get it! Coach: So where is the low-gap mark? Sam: 474.0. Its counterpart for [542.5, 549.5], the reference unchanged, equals 546.0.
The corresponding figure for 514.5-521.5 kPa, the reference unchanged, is 520.0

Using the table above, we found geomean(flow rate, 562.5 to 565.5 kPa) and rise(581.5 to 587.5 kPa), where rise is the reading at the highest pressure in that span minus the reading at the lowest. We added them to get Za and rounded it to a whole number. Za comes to 311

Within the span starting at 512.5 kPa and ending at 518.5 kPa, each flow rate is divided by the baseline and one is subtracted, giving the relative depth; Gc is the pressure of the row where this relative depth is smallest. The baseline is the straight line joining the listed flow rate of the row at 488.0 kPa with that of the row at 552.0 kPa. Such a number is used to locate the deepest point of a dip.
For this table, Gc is 515.0 kPa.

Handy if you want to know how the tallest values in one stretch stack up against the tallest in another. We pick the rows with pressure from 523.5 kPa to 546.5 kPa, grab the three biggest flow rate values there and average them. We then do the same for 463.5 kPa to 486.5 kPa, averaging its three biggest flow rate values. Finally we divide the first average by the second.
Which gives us 1.20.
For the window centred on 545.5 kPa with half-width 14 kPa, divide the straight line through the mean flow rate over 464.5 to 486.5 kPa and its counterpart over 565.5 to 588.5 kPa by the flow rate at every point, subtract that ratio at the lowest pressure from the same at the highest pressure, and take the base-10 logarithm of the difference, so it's -0.77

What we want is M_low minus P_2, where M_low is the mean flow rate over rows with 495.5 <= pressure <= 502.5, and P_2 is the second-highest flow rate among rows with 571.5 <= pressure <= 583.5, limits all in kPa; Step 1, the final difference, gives -15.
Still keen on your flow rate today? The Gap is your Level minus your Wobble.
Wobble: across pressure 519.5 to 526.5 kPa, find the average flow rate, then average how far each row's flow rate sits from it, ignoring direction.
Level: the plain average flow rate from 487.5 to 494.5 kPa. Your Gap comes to 301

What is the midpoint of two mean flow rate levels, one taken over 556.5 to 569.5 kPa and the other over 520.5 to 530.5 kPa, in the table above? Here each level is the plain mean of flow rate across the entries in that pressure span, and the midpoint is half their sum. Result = 318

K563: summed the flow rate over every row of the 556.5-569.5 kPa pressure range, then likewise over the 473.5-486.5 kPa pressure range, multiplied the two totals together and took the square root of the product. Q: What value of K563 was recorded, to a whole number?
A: 3953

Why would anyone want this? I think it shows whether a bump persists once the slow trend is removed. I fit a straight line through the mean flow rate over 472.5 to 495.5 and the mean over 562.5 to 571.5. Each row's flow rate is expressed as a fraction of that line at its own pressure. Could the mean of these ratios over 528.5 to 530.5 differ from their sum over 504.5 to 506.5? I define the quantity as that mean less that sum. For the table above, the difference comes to -0.83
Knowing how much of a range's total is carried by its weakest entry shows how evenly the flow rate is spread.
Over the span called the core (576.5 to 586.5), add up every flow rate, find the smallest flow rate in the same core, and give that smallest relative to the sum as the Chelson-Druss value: 0.10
